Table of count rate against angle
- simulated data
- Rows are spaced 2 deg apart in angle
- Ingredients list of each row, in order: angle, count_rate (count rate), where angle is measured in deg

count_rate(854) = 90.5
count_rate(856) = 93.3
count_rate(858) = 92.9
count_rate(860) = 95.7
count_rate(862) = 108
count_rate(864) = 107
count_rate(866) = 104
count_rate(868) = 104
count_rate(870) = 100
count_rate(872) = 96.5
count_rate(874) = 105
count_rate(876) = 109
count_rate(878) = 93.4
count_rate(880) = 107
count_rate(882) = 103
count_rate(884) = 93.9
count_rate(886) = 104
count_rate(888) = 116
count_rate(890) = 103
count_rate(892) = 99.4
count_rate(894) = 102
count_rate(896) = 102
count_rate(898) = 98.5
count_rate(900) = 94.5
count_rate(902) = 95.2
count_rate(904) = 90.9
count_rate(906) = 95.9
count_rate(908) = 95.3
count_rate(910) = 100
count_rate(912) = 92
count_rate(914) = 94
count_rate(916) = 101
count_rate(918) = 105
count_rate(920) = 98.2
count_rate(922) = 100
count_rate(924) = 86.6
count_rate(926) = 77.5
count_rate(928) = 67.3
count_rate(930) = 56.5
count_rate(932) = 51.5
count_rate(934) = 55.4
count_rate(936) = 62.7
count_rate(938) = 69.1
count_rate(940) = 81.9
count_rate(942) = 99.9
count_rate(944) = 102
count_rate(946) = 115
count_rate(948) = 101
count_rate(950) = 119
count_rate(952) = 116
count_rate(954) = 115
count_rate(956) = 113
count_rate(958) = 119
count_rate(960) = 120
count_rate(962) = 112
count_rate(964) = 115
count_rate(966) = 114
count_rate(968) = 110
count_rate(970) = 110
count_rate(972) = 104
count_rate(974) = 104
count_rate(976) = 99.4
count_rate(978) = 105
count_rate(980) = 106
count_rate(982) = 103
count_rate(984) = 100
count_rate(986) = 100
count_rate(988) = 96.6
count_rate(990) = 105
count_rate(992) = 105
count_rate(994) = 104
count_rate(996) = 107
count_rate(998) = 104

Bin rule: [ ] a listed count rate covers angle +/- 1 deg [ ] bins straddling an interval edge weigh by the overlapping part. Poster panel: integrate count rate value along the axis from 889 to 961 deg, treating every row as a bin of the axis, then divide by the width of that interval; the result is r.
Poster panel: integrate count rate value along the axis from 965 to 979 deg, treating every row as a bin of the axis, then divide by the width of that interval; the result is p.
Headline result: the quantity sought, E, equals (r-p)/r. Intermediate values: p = 107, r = 94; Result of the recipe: -0.13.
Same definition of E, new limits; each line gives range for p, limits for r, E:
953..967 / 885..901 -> -0.13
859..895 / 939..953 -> 0.02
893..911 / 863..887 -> 0.05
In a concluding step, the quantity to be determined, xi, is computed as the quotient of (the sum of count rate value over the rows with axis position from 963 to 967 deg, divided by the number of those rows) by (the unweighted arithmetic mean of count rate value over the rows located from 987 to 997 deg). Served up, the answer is 1.11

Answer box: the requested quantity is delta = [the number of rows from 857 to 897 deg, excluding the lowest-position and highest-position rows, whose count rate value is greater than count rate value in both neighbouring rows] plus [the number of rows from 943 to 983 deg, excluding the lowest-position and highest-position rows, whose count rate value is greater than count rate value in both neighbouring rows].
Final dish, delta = 9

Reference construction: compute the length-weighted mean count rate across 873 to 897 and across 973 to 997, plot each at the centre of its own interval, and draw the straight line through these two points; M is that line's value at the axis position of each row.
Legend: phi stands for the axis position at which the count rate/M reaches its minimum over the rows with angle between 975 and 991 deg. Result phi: 988 deg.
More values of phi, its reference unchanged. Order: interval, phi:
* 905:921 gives 912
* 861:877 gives 872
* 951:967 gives 962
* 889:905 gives 904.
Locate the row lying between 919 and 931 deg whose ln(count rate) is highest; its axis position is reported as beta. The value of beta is 922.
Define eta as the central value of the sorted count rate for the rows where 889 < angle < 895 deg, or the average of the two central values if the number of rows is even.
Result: 102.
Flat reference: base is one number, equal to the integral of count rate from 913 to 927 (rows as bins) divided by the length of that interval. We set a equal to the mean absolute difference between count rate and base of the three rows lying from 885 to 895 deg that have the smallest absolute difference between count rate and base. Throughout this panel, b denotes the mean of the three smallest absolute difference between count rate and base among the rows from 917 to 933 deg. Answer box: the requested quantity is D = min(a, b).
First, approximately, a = 7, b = 5.7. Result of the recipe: 5.7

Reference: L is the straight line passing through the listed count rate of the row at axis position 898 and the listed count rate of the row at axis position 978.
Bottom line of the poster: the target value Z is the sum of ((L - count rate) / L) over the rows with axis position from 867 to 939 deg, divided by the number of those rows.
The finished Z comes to 0.06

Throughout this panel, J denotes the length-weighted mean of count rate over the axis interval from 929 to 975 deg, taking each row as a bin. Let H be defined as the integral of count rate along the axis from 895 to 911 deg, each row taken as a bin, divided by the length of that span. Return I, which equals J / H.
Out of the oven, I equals 1.0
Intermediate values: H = 97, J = 99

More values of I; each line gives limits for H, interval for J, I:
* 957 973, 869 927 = 0.9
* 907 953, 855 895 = 1.1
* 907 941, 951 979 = 1.4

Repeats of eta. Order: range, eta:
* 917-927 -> 98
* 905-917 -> 96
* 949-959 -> 116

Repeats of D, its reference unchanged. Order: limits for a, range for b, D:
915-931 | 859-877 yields 2.8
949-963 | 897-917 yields 0.4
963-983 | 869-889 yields 1.3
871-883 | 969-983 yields 3.8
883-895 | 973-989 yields 4.1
